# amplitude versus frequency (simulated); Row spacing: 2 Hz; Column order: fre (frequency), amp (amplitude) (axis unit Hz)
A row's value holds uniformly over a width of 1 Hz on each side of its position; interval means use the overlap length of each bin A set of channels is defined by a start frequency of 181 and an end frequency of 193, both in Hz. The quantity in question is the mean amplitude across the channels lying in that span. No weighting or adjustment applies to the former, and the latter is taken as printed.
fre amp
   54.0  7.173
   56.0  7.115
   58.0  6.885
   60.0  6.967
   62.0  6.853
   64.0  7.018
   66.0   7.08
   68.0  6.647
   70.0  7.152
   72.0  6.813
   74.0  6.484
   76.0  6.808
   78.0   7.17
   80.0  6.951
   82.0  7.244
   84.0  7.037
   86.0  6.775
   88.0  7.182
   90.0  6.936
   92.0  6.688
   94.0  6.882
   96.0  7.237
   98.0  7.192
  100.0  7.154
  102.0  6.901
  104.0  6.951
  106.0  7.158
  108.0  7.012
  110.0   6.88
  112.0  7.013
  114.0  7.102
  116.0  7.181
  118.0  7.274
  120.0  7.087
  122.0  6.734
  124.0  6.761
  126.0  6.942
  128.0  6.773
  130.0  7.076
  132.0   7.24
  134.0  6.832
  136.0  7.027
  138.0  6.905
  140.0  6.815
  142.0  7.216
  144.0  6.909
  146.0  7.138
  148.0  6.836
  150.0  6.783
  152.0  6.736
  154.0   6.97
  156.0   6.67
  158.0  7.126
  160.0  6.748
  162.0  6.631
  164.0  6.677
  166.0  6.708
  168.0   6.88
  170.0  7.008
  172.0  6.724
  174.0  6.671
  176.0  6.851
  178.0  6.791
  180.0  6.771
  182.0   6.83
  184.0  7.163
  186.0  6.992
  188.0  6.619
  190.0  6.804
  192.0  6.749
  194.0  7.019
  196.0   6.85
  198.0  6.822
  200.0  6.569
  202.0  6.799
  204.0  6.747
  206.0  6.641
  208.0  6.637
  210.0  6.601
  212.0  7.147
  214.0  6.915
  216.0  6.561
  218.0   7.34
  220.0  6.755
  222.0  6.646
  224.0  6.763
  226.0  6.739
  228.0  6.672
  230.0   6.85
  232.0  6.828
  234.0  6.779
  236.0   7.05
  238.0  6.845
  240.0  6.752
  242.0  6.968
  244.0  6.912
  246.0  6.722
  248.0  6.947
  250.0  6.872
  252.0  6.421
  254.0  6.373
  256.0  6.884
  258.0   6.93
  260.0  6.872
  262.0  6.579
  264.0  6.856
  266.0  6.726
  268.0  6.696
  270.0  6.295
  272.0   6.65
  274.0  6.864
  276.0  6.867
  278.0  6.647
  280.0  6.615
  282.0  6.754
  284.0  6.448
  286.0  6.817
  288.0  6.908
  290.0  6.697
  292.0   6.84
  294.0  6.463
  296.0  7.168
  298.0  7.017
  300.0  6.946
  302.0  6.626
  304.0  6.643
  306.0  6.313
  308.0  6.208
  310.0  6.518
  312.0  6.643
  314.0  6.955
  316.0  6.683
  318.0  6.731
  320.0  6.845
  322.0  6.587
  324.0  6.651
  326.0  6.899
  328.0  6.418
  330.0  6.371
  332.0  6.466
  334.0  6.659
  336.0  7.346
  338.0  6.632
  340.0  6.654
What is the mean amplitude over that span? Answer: 6.86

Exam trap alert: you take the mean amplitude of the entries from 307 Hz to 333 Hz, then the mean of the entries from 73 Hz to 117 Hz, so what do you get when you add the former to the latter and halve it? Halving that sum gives 6.81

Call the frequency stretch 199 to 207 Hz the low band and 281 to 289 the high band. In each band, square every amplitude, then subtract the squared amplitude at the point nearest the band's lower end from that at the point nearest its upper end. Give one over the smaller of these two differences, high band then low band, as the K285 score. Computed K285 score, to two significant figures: 1.1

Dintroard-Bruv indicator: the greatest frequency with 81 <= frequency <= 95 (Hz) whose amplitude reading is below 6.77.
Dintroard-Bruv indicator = 92.0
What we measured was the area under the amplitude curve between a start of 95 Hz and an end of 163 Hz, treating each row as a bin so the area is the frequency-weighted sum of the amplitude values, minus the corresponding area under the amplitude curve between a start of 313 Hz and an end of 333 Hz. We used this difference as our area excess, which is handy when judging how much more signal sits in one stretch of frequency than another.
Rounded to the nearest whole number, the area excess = 341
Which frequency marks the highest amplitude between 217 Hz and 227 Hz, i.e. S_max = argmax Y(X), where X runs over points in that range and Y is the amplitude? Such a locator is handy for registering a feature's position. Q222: 218.0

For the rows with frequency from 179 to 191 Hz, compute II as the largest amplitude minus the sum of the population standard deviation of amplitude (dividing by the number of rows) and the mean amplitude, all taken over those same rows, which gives 0.13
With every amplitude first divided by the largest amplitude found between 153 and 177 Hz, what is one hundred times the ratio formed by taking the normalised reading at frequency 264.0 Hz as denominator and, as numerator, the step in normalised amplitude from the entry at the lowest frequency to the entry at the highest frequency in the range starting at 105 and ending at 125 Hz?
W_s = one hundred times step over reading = -5.8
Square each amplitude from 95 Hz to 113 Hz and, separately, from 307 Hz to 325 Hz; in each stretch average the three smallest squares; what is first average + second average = 89.2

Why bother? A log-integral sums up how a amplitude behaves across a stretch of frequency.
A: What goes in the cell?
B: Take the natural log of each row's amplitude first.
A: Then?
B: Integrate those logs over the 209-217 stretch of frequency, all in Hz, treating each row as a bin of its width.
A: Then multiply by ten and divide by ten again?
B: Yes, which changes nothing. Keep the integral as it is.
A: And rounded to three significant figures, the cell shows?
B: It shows 15.3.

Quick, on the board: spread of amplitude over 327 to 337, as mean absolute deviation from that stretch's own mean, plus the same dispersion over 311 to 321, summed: 0.38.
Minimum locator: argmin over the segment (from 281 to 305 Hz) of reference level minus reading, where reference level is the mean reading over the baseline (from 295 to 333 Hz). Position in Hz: 296.0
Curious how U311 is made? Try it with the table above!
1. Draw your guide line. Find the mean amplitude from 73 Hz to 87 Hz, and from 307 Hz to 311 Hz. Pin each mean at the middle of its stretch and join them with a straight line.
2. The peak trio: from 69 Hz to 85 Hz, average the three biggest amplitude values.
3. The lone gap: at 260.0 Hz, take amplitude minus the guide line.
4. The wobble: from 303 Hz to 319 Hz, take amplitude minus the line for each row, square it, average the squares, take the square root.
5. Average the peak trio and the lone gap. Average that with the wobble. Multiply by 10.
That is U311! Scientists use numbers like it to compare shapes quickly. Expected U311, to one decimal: 20.6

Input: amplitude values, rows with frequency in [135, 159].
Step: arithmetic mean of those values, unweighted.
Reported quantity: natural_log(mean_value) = 1.94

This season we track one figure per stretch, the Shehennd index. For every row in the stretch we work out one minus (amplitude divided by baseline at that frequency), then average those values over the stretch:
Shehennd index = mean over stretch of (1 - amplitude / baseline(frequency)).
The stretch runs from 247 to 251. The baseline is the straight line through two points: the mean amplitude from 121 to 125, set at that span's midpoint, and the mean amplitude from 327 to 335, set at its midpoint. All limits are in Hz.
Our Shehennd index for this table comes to -0.0493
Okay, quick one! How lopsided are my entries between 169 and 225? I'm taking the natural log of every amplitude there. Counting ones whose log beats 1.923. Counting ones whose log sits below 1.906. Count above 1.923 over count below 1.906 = 1.00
